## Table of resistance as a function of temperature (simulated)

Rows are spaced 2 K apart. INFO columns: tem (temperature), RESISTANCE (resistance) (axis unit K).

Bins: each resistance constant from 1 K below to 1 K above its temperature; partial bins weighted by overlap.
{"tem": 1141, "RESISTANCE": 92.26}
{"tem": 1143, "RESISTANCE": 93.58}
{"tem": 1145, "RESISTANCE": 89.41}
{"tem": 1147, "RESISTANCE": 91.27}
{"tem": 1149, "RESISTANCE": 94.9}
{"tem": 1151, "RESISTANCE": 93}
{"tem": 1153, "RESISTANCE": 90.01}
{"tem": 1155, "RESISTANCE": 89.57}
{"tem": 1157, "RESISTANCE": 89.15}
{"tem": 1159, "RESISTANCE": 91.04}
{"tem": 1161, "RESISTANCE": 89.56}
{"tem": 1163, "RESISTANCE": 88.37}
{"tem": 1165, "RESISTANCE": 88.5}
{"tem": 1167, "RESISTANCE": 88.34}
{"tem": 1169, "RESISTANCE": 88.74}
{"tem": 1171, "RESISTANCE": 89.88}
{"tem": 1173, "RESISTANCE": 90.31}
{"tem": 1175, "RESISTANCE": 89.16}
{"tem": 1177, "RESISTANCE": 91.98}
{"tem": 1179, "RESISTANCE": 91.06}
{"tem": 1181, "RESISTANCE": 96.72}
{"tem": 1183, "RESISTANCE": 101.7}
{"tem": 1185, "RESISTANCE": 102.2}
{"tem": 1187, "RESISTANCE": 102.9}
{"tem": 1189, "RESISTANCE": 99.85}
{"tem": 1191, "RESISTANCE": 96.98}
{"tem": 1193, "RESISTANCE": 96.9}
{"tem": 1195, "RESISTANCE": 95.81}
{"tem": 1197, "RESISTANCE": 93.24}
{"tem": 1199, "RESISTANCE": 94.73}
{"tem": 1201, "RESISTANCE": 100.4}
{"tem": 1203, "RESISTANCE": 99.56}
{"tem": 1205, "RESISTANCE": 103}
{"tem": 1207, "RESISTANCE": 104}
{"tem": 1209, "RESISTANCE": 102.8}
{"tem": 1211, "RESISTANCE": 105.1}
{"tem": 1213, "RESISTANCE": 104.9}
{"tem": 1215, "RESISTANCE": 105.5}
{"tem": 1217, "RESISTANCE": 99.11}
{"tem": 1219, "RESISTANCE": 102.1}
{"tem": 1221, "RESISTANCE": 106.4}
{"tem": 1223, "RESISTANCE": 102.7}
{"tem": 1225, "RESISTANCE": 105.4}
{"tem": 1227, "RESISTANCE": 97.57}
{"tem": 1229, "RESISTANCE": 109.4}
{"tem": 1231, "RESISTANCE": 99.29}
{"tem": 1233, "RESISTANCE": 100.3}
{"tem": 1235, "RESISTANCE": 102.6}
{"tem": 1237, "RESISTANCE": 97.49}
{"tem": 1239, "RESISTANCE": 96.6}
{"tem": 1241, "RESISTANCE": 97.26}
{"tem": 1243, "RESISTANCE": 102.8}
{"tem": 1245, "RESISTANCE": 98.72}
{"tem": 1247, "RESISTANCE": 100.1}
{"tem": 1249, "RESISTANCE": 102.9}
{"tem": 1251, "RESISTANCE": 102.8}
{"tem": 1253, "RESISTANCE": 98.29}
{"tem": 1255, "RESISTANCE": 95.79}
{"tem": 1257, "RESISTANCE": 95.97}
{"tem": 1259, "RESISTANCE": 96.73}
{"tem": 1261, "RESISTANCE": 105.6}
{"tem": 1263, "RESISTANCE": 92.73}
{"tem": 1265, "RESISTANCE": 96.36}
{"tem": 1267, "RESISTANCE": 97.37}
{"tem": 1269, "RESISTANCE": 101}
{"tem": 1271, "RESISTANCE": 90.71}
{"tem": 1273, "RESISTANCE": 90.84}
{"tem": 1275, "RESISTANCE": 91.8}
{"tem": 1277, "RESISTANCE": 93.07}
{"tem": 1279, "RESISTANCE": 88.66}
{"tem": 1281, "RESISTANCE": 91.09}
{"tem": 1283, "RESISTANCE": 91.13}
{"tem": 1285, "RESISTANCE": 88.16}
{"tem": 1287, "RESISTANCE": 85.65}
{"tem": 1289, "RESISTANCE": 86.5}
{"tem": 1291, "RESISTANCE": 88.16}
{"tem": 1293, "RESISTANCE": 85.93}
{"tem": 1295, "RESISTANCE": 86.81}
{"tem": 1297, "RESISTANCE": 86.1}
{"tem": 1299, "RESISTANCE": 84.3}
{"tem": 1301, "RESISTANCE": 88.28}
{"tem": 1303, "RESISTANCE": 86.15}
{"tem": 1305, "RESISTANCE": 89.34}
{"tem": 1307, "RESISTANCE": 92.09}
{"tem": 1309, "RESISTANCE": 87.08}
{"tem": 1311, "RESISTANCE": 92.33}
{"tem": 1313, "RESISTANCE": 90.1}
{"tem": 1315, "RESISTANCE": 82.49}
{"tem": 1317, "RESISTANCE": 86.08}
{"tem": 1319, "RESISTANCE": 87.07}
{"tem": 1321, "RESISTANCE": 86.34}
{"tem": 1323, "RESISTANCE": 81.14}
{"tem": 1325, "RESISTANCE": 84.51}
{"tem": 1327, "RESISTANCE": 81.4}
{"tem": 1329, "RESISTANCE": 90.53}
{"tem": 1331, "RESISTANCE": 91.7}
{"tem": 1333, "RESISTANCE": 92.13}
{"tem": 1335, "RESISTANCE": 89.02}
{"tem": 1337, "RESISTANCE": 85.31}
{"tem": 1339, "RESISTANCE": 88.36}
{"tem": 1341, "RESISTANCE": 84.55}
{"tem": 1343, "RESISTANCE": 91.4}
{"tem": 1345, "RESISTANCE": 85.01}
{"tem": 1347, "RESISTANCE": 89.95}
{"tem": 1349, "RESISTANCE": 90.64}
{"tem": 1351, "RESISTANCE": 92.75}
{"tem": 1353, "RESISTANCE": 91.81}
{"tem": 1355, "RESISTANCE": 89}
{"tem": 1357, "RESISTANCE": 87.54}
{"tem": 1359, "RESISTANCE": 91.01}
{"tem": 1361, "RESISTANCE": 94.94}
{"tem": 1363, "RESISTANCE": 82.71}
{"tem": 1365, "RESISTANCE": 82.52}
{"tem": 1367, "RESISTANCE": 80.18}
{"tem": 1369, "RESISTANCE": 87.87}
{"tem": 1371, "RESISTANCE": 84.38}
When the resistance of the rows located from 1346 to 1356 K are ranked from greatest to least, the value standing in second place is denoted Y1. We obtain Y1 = 91.81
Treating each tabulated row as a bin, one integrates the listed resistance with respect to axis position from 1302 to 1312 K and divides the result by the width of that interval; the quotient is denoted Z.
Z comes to 89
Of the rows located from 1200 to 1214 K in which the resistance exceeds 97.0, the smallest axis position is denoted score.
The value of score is 1201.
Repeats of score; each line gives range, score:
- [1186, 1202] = 1187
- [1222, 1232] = 1223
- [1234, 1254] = 1235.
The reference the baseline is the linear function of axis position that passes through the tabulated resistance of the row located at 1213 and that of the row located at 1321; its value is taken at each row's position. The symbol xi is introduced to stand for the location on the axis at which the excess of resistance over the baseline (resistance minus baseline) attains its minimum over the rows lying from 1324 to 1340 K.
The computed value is 1327 K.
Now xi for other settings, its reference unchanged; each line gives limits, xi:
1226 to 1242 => 1227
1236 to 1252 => 1239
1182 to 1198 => 1197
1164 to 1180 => 1165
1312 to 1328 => 1315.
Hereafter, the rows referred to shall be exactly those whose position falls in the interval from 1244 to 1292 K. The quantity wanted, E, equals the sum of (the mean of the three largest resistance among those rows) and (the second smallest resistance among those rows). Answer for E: 190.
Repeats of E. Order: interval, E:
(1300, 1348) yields 174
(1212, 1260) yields 203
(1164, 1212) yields 193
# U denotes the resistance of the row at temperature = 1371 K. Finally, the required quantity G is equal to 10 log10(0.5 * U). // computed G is 16.3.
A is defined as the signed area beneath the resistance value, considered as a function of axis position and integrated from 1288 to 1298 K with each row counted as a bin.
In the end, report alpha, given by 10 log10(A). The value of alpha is 29.4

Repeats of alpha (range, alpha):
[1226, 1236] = 30.1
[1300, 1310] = 29.5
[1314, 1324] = 29.3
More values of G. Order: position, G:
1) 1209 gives 17.1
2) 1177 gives 16.6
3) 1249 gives 17.1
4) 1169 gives 16.5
